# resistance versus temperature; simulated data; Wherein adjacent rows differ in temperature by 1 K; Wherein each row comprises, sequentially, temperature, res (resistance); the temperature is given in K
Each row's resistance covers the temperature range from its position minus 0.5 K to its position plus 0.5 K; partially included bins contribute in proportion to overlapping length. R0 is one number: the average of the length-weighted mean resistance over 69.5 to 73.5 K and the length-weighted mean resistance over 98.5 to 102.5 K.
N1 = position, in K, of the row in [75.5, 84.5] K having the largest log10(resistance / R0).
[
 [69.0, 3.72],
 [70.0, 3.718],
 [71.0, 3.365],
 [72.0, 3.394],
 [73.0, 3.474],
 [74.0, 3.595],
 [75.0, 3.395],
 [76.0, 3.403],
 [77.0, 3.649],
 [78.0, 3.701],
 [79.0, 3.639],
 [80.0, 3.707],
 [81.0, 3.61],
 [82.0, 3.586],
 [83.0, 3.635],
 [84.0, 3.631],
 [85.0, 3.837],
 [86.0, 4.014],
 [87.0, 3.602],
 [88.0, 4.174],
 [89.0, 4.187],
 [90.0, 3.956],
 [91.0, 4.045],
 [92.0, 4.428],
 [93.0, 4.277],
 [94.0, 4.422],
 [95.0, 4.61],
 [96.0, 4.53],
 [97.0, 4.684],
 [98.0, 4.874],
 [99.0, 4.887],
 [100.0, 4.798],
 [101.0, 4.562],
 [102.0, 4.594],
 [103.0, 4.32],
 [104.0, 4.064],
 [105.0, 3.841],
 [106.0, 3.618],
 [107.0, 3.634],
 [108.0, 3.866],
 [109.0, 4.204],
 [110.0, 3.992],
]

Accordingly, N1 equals 80.0 K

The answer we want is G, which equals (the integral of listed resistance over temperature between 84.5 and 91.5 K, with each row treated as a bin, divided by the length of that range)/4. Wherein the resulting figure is 0.99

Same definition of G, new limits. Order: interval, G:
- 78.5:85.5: 0.92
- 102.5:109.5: 0.98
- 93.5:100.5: 1.17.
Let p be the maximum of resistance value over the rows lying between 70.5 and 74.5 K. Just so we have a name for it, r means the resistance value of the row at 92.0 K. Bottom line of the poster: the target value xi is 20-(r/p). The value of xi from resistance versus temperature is 18.8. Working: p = 3.595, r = 4.428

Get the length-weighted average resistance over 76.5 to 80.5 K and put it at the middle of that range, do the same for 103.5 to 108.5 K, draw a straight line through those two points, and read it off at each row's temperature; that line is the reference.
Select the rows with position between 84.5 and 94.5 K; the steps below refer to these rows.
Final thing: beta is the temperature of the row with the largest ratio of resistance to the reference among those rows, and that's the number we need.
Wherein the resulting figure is 92.0 K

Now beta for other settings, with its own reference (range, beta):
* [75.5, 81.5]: 78.0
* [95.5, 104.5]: 99.0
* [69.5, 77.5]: 70.0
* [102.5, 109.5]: 103.0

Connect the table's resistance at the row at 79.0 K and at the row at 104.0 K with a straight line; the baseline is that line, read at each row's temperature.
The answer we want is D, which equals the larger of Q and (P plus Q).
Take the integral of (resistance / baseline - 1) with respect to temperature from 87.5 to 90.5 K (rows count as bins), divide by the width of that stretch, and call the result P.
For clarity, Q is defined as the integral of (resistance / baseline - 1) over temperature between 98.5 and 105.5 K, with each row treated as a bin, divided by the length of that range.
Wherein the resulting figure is 0.18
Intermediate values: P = 0.08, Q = 0.10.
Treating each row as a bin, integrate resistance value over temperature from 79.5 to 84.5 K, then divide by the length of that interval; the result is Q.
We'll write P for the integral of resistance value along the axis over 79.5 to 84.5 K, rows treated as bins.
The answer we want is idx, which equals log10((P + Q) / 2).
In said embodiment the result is 1.04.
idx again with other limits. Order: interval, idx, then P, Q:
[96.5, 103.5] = 1.27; 33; 4.67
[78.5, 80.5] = 0.74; 7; 3.67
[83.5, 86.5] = 0.88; 11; 3.83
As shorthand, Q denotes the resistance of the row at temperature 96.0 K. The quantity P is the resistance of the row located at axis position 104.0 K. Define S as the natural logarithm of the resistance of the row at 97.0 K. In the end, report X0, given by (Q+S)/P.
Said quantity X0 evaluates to 1.5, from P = 4.064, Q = 4.53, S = 1.54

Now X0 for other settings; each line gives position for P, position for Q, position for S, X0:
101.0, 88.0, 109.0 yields 1.2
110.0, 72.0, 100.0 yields 1.2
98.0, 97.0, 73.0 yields 1.2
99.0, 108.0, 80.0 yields 1.1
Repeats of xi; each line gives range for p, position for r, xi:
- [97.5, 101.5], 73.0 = 19.3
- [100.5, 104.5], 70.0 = 19.2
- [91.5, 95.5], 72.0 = 19.3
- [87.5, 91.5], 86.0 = 19.0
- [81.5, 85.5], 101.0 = 18.8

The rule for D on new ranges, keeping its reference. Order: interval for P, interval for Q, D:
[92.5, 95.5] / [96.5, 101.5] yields 0.34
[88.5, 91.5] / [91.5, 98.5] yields 0.22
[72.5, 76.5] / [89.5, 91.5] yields 0.04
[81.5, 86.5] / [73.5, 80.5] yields 0.00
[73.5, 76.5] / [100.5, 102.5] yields 0.14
